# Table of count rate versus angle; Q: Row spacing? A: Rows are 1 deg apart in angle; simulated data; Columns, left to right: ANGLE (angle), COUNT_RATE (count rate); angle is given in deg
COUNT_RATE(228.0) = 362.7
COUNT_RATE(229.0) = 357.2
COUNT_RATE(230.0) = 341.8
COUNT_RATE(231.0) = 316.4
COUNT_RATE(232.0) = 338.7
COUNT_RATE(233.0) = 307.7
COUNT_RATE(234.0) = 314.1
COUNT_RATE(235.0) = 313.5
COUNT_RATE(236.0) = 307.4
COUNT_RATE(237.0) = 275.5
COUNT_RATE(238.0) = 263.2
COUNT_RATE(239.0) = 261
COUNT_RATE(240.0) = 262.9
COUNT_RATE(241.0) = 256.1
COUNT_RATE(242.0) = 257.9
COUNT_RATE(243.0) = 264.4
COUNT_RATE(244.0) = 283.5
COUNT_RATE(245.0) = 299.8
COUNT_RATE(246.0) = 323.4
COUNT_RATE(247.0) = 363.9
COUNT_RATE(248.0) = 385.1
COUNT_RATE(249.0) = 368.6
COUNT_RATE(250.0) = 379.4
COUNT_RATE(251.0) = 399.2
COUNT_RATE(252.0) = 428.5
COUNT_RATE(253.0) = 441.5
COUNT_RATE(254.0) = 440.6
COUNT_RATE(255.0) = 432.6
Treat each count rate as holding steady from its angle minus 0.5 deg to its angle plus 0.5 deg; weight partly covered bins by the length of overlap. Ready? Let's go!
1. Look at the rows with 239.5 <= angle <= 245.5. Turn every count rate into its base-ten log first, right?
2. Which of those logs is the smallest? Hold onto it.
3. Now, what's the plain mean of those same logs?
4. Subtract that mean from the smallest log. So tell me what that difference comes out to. -0.023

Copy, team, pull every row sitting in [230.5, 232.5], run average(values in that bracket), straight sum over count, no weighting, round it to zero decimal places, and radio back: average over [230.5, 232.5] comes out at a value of 328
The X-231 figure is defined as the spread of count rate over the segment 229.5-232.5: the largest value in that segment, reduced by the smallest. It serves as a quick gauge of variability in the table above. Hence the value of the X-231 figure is 25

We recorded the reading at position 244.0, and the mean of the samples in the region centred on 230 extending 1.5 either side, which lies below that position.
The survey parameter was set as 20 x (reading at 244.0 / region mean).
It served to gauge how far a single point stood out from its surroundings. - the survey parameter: 17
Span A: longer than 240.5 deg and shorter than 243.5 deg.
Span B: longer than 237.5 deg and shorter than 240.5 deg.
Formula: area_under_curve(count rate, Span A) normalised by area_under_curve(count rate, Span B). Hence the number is 0.99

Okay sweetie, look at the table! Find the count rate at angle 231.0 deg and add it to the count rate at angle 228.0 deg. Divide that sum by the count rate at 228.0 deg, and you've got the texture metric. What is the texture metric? 1.87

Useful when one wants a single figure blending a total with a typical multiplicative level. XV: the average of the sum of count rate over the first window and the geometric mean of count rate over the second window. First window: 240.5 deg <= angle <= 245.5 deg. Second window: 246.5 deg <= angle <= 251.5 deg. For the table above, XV 870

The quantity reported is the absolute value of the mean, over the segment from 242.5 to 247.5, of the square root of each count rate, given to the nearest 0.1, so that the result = 17.5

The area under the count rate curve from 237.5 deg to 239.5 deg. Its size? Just 524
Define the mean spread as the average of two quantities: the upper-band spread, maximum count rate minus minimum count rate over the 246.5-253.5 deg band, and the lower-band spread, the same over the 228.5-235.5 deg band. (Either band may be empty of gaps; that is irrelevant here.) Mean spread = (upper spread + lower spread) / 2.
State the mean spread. 64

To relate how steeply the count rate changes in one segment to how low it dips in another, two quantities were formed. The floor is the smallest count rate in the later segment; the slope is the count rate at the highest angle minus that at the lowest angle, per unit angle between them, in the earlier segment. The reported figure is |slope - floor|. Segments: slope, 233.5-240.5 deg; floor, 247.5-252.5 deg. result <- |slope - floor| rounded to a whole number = 377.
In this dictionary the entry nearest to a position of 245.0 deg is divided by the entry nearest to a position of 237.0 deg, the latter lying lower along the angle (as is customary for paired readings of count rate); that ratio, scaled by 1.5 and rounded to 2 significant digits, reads 1.6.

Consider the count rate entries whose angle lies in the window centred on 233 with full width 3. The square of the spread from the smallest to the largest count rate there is 961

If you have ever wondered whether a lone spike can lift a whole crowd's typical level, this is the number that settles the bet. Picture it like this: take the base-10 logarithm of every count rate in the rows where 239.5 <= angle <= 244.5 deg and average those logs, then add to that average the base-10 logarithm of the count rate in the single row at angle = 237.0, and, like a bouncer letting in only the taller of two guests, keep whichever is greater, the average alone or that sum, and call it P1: 4.86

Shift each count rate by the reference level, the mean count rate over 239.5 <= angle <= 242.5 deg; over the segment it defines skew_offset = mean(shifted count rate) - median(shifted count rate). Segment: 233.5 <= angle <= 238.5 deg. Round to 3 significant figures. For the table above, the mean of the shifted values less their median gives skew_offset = -12.7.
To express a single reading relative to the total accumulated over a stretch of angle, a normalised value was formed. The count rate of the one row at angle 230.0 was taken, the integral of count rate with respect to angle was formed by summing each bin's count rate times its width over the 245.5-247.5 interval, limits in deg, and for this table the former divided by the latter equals 0.50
